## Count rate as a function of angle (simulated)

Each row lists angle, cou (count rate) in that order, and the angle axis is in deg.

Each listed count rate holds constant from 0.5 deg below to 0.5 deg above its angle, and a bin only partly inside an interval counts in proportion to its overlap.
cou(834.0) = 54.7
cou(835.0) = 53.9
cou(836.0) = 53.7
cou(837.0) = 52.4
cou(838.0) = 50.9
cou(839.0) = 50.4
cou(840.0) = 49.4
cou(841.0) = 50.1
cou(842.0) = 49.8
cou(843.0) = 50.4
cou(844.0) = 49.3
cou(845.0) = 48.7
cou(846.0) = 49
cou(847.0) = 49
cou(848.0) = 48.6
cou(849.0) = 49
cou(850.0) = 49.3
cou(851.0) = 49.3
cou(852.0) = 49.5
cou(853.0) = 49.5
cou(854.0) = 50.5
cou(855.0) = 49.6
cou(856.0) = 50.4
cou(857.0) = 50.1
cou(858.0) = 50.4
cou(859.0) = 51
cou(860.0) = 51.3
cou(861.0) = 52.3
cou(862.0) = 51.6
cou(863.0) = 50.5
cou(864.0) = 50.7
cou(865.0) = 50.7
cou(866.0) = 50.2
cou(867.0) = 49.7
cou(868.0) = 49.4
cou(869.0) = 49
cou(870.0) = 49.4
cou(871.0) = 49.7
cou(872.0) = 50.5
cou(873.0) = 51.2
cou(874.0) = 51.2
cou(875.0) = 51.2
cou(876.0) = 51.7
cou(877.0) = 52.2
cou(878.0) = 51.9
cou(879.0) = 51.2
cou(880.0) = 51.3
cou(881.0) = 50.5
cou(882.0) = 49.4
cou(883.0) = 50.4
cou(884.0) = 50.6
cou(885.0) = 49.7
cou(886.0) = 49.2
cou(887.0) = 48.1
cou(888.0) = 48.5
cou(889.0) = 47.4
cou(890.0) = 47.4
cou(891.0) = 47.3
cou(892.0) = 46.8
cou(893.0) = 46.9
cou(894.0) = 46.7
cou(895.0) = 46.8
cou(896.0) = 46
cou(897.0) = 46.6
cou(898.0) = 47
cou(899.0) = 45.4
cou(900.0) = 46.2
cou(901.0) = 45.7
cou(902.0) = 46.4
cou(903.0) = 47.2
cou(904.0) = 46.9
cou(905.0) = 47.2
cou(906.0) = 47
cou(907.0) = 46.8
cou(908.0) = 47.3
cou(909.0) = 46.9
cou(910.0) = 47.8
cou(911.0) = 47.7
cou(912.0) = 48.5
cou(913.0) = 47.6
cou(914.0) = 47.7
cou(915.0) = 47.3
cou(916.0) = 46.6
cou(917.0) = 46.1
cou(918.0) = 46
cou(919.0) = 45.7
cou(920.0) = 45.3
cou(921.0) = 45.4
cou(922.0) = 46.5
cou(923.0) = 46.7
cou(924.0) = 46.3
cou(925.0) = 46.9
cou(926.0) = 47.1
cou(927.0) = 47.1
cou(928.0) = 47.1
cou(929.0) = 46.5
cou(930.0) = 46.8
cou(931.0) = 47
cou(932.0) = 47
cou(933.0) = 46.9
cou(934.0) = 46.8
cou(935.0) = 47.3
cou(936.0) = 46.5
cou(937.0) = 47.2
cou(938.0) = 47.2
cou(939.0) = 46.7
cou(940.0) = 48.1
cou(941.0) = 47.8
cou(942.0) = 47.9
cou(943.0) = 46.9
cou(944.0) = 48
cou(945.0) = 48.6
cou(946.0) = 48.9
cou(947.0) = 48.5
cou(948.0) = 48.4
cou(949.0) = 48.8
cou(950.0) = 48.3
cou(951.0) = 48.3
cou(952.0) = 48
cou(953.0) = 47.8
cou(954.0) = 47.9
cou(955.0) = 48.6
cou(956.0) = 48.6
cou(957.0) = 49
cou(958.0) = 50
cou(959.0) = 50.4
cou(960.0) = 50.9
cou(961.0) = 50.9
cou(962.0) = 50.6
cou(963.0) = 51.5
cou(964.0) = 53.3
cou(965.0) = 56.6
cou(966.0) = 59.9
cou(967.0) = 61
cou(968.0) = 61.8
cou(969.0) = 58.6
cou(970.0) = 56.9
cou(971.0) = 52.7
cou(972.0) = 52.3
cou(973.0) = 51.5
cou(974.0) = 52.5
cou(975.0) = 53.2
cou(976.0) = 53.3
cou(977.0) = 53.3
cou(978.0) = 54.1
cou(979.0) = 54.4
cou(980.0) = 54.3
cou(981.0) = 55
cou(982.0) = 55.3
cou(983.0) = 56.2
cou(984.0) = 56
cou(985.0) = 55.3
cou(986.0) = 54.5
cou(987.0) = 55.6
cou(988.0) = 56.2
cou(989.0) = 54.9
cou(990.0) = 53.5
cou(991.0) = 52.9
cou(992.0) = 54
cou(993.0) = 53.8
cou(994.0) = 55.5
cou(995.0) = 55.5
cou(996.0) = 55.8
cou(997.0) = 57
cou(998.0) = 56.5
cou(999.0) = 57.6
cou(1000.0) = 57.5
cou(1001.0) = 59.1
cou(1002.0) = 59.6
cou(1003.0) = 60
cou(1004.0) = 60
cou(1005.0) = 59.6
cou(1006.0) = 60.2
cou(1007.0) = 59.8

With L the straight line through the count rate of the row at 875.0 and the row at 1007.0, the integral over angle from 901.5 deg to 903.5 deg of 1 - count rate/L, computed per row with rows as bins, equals 0.23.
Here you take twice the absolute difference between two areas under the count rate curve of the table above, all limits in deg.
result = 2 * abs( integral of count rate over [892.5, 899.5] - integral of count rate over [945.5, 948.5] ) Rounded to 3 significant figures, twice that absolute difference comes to 359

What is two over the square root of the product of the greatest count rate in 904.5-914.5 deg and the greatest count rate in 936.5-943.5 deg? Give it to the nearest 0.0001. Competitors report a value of 0.0414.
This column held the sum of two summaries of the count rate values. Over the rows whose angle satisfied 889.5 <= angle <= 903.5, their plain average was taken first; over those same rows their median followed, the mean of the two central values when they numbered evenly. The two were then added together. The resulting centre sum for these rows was 93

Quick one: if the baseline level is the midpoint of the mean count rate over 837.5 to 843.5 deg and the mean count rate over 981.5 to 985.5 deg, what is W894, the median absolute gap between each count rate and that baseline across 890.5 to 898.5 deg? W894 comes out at 6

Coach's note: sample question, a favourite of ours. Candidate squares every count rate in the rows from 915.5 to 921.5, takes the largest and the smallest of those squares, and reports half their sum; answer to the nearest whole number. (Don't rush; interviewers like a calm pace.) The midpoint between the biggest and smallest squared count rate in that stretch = 2112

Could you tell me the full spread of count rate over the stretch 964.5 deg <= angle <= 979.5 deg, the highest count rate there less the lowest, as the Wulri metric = 10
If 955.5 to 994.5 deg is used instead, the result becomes 13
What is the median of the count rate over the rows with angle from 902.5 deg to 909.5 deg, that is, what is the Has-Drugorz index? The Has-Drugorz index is 47.0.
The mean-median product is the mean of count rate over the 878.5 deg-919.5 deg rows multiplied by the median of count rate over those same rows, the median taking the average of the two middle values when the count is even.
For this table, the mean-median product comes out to 2247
